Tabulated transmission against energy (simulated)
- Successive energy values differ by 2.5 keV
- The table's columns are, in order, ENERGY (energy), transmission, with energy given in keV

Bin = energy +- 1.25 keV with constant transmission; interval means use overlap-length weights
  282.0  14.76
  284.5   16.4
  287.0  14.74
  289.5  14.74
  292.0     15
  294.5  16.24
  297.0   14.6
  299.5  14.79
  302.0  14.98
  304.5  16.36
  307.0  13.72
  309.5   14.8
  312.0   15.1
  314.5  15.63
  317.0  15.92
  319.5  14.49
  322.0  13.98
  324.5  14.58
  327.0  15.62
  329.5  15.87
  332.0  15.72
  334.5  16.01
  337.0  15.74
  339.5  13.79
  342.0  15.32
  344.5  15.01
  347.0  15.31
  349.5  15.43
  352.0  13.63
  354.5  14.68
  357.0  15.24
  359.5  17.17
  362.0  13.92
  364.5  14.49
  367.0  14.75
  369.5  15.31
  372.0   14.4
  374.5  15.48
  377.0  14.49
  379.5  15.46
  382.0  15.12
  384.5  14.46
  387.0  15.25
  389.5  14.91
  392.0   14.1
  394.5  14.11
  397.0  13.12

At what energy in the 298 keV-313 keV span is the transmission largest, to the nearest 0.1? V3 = 304.5 keV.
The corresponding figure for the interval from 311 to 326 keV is 317.0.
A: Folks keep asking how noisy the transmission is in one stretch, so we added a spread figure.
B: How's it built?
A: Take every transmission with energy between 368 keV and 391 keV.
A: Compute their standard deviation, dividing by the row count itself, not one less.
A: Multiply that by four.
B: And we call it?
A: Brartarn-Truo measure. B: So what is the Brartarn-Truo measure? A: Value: 1.7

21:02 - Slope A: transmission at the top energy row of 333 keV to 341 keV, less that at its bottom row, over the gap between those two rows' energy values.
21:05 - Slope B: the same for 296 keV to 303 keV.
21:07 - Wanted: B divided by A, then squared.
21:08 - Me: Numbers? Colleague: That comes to 0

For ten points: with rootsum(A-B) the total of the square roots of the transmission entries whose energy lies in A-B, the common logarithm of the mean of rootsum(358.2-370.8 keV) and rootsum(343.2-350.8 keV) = 1.19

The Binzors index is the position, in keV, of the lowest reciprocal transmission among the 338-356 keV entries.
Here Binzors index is 349.5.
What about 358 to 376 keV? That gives 359.5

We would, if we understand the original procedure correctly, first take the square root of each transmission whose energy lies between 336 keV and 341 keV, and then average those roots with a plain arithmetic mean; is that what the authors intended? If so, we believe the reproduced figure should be 3.84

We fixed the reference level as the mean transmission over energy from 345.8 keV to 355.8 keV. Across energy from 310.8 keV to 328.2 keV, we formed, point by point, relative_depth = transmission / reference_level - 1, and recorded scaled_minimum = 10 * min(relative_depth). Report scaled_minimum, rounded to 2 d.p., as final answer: -0.53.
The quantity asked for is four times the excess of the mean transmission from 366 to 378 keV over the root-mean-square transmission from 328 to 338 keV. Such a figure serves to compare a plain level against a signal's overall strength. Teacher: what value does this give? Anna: -3.8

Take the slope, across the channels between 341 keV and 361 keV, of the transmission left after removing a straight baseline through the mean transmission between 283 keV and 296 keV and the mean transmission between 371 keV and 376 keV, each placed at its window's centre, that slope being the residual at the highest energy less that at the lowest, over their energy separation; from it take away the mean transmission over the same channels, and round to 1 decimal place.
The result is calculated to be -15.1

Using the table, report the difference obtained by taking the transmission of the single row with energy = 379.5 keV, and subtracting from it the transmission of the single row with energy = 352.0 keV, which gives 1.8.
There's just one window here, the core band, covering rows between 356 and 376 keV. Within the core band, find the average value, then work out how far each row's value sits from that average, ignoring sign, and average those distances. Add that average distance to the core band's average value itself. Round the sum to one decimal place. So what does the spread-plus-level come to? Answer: 15.8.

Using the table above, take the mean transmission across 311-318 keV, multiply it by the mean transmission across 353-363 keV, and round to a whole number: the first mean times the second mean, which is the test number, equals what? 237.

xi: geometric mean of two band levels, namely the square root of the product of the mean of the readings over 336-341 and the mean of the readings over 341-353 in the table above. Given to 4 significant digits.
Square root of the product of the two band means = 14.85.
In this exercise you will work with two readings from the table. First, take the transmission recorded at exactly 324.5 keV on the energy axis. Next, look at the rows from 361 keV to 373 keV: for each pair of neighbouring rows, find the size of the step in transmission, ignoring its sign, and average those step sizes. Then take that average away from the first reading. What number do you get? 14.0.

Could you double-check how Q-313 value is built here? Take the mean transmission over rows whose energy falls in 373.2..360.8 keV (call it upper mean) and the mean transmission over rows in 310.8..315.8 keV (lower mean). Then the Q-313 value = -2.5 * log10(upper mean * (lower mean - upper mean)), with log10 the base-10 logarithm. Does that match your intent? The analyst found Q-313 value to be -2.7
